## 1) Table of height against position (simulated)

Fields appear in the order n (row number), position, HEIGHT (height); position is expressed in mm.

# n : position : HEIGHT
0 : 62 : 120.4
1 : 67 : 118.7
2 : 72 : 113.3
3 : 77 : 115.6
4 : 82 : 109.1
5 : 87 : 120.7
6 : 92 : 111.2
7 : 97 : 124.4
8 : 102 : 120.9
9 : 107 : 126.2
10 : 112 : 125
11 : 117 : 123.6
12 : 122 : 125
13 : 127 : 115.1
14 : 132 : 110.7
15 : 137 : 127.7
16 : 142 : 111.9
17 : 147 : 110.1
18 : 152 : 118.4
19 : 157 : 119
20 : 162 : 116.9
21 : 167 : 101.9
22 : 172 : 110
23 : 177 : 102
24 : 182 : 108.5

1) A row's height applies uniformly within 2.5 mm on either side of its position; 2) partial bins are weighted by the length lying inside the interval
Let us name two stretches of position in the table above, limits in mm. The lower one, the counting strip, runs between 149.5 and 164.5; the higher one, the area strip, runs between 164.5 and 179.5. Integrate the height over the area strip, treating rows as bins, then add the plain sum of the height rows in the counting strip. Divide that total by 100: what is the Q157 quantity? 19.2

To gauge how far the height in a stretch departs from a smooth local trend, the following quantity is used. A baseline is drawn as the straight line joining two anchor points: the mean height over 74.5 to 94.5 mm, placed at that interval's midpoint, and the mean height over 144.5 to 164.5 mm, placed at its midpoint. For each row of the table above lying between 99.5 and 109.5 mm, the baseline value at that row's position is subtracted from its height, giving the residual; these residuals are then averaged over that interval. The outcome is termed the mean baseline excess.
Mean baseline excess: 9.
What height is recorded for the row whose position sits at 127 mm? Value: 115.1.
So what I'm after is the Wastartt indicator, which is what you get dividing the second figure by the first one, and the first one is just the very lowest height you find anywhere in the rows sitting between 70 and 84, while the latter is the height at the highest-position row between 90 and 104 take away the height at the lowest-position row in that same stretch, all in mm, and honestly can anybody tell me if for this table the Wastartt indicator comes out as 0.089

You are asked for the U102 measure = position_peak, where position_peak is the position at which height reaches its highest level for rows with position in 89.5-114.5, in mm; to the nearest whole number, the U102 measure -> 107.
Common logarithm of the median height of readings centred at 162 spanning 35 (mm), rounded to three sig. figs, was 2.04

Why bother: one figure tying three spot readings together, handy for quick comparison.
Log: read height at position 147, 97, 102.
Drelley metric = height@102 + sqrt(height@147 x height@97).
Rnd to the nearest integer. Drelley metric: 238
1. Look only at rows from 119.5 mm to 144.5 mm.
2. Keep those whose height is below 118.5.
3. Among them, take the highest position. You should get 142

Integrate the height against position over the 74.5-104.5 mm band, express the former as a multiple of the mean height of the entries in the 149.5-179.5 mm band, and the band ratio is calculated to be 32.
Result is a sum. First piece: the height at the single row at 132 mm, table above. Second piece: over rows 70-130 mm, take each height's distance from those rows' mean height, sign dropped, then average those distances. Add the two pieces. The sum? 116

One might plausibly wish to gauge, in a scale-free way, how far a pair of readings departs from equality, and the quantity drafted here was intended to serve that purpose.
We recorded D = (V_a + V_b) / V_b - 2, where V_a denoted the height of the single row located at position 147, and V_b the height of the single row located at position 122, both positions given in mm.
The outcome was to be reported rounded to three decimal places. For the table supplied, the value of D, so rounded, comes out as -0.119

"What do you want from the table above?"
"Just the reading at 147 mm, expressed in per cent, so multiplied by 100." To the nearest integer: 11010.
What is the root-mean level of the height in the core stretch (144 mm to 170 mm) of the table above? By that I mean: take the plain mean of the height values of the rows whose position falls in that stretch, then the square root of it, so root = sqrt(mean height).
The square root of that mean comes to 10.6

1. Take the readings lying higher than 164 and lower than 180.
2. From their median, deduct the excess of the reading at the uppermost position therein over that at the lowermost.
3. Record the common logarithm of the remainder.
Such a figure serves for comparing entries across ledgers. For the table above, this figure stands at 2.01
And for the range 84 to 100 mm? 2.07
